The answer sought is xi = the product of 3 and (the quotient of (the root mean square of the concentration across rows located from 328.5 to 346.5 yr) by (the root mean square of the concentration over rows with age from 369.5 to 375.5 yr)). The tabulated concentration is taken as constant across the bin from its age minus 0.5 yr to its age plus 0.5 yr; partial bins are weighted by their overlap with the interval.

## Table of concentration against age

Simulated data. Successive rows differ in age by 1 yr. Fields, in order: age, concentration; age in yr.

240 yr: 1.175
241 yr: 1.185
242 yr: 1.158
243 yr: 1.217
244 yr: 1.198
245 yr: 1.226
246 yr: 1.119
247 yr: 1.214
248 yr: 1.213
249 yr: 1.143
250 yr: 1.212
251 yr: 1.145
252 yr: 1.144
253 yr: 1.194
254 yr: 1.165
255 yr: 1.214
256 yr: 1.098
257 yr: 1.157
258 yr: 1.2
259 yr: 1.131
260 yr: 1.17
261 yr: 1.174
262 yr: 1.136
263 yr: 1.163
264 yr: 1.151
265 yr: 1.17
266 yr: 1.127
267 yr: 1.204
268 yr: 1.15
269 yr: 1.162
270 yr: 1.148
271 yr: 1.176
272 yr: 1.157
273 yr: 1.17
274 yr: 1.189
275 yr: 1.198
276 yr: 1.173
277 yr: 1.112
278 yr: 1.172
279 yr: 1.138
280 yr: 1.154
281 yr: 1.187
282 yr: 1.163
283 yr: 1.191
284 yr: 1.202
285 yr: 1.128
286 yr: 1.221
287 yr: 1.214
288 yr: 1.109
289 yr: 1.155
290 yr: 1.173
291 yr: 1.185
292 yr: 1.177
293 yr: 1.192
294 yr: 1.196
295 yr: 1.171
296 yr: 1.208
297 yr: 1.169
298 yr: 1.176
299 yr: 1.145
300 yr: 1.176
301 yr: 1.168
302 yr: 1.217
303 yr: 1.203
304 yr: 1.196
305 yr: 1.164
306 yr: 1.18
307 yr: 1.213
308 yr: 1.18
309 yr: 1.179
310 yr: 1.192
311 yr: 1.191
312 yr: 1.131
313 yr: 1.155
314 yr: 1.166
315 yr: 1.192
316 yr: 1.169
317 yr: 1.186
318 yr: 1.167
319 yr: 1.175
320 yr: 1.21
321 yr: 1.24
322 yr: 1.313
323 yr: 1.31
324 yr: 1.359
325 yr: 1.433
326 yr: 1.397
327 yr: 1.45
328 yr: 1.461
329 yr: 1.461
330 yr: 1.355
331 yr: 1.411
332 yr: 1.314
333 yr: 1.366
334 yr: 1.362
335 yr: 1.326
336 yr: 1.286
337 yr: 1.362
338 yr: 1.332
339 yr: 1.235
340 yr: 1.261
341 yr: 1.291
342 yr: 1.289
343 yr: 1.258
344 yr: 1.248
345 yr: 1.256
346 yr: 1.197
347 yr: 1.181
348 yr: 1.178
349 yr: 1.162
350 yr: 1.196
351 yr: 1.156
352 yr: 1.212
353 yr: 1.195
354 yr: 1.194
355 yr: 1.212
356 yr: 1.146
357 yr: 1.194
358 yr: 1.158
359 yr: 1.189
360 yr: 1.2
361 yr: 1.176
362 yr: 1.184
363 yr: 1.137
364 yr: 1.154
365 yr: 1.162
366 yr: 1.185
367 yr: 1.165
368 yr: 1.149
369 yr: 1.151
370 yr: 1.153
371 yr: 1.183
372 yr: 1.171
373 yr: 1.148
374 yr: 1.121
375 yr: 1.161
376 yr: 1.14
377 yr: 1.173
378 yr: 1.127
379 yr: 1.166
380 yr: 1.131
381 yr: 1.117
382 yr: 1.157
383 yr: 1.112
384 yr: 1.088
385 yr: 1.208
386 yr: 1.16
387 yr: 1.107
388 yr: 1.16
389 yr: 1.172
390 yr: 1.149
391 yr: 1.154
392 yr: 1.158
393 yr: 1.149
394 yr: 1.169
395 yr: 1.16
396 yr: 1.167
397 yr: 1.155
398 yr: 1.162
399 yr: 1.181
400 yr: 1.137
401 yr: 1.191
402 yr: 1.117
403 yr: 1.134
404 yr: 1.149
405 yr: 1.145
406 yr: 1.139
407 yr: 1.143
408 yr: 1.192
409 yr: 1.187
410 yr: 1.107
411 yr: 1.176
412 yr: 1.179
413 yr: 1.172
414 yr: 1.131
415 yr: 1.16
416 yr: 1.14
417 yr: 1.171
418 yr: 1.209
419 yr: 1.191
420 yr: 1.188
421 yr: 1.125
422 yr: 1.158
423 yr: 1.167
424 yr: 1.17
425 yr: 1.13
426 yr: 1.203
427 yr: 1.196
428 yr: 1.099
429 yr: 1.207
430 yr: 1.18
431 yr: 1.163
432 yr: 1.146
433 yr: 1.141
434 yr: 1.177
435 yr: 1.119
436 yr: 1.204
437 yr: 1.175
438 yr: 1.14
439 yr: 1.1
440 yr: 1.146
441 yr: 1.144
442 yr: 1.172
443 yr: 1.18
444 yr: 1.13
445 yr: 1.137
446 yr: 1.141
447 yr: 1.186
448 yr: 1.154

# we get 3.41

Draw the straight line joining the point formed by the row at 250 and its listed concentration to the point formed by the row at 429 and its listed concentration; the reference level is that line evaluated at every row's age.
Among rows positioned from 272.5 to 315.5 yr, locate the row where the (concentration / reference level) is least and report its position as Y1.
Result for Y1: 288 yr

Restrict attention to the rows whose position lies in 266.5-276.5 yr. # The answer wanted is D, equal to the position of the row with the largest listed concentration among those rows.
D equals 267 yr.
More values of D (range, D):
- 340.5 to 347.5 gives 341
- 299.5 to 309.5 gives 302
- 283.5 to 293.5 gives 286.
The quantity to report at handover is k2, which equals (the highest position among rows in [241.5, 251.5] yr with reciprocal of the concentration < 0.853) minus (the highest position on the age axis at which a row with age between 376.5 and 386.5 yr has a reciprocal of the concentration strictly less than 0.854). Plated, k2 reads -135 yr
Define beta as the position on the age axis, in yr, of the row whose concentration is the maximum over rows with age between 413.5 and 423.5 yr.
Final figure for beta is 418 yr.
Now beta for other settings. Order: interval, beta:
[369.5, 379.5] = 371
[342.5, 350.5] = 343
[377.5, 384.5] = 379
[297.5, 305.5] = 302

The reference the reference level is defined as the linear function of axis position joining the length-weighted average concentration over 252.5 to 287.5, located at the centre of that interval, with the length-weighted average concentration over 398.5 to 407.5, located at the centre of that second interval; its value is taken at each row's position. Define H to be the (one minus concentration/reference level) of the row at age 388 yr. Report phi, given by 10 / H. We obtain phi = -1222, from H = -0.01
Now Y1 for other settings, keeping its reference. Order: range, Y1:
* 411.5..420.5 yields 414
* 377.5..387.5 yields 384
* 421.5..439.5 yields 428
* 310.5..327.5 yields 312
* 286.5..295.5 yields 288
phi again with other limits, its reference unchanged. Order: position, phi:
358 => -3676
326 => -49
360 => -254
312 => 382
